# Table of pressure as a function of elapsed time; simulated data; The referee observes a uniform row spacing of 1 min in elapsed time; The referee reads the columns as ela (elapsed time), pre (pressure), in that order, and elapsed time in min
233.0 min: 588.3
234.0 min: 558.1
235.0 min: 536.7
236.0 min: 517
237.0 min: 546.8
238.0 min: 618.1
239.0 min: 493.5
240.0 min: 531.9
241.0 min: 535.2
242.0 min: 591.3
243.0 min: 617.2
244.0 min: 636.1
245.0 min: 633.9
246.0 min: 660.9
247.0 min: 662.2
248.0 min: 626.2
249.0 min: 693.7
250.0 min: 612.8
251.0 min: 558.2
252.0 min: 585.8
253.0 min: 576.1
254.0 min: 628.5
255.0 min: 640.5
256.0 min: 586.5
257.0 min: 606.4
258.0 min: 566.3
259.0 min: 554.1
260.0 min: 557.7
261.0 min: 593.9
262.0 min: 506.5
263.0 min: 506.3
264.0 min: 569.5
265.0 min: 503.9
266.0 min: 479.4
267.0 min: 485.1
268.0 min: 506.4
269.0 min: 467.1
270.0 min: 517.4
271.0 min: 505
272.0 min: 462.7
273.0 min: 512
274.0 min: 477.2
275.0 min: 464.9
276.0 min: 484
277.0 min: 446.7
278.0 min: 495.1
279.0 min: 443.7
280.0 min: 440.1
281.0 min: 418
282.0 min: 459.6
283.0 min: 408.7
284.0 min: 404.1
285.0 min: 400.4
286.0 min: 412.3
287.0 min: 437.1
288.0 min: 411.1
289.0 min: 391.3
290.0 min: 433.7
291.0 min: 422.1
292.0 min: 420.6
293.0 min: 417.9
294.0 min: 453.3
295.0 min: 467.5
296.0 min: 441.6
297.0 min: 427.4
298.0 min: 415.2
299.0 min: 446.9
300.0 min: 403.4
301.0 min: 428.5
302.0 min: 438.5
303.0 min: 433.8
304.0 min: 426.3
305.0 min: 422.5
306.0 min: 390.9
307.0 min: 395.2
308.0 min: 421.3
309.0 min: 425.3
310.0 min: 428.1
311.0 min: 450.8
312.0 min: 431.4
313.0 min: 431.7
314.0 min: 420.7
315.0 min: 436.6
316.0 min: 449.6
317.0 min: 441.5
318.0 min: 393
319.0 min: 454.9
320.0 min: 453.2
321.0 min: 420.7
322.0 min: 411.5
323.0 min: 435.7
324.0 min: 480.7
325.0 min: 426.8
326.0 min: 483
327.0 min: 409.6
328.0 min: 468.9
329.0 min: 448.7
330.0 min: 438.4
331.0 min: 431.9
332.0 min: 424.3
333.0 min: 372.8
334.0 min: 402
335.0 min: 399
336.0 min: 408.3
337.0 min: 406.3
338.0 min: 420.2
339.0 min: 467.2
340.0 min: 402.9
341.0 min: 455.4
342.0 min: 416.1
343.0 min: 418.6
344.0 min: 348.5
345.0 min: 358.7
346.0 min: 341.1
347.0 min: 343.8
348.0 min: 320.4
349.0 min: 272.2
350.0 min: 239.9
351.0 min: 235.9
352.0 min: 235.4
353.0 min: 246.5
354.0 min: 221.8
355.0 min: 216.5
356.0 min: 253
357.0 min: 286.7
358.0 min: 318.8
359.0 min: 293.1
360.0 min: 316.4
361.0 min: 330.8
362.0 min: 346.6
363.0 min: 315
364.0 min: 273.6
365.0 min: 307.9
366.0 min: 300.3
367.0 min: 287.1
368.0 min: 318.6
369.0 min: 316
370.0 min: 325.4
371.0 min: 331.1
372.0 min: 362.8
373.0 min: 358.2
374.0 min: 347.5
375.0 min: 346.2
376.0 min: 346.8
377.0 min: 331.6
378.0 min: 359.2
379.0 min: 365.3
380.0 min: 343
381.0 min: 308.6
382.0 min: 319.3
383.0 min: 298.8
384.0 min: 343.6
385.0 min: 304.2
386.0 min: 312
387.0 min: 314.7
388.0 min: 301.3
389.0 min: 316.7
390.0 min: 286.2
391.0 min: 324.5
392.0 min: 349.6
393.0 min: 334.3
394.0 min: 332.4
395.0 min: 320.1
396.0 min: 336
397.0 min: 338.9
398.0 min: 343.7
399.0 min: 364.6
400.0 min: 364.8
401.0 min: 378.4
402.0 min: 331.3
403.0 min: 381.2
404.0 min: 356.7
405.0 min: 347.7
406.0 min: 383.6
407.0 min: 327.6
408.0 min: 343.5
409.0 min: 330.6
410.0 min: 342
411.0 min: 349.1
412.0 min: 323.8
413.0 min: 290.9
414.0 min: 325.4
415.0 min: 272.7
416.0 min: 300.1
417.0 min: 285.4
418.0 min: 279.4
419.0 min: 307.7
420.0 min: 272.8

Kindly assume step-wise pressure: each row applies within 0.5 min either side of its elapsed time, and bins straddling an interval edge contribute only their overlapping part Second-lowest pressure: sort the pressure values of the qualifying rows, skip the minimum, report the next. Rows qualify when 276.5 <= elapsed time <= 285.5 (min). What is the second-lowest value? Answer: 404.1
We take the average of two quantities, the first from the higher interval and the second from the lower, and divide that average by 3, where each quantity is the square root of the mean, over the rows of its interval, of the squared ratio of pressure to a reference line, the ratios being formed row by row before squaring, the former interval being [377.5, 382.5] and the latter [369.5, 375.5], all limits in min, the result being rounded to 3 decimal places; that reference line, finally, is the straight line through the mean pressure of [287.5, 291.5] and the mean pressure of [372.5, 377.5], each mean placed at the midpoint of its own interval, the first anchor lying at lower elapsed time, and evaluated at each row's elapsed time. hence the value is 0.331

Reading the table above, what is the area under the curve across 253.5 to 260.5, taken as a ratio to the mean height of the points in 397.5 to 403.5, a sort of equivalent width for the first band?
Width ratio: 11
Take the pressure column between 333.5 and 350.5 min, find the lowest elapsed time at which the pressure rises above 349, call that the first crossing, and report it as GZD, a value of 334.0 min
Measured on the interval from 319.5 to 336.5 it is 320.0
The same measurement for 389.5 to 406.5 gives 392.0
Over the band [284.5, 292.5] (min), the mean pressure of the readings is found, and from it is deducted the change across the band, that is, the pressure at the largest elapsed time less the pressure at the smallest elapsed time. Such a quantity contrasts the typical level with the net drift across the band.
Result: 396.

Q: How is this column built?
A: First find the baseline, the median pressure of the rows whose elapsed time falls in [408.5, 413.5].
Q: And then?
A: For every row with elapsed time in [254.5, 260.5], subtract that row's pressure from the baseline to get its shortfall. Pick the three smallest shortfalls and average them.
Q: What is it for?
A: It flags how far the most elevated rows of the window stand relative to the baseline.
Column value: -281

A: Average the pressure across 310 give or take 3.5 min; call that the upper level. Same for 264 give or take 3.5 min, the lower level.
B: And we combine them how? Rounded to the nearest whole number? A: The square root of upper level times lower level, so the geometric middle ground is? 471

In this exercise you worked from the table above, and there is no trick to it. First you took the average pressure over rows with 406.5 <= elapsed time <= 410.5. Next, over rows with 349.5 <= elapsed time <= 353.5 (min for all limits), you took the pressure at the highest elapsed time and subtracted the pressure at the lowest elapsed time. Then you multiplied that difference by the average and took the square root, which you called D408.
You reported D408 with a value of 47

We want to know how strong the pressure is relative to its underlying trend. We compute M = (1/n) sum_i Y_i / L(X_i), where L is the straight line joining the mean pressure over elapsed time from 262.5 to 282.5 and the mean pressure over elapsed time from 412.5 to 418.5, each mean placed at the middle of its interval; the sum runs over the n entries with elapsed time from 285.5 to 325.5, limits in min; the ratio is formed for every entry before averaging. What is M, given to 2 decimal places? 0.98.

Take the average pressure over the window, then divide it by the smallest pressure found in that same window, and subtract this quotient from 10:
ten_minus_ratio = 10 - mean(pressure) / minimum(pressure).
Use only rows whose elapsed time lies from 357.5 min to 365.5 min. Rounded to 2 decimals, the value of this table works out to 8.86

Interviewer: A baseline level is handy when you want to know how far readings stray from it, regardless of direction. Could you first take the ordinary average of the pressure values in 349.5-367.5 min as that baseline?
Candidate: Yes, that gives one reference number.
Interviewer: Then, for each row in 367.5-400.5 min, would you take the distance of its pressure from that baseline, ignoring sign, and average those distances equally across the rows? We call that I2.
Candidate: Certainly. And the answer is 53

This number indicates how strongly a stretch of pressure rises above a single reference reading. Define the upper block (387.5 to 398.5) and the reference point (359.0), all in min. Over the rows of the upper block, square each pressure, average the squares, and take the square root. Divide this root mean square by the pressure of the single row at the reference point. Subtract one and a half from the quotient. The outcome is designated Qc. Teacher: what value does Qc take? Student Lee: -0.39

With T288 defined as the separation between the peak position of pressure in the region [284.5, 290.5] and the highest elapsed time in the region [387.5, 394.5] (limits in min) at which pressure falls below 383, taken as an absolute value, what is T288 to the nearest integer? 107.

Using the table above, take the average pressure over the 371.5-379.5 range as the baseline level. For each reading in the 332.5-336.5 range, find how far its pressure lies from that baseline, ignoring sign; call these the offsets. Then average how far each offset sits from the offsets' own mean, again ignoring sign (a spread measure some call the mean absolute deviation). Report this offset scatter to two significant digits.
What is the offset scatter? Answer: 11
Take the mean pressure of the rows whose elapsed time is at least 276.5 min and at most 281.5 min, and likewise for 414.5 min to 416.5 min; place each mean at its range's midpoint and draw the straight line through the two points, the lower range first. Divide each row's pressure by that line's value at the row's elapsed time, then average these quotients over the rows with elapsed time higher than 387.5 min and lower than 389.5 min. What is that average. 0.97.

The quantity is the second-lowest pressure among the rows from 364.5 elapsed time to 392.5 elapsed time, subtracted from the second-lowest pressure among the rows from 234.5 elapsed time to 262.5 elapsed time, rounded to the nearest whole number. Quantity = 219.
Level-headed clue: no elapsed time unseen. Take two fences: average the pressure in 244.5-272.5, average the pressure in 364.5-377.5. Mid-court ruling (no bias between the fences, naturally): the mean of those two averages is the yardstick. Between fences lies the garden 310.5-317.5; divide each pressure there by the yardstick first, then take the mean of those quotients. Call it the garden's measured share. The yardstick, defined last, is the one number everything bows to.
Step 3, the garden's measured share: 0.98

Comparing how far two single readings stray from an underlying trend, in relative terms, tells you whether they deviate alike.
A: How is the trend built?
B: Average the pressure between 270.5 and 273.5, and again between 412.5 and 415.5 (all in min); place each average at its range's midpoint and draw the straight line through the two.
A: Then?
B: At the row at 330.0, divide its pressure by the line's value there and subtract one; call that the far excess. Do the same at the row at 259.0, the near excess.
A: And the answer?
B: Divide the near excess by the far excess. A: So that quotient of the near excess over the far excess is 1.4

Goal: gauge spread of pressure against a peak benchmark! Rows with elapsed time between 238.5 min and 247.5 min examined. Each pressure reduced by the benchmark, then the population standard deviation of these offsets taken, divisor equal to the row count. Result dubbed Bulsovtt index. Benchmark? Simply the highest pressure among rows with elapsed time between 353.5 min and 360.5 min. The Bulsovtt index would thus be 58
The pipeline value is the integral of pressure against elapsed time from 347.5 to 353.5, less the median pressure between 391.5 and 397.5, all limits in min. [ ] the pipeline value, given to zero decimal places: 1215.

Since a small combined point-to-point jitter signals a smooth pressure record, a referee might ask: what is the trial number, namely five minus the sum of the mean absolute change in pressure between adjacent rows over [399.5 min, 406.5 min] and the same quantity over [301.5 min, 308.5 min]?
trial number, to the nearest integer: -38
